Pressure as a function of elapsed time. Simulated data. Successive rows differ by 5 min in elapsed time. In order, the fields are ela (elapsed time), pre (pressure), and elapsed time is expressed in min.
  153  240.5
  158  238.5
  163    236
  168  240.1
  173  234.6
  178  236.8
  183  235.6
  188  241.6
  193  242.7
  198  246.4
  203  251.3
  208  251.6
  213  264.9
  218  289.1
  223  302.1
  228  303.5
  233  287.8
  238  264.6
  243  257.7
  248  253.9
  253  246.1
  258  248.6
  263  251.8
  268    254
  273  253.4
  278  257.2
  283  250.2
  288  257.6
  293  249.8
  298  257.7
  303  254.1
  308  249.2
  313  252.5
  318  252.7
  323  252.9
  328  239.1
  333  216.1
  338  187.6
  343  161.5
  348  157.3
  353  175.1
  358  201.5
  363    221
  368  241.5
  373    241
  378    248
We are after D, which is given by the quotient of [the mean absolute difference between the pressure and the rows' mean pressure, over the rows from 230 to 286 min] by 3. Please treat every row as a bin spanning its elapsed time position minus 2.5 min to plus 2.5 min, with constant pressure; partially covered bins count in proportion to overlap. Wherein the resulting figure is 2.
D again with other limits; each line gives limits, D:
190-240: 7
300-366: 10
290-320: 1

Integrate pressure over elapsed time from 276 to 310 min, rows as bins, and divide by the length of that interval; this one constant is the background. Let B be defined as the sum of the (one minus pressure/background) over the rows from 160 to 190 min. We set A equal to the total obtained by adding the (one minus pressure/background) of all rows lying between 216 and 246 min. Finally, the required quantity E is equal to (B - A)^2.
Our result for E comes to 1.2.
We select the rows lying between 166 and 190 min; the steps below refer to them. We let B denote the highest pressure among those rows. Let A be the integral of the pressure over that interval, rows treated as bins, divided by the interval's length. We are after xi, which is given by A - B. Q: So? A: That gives -4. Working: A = 238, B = 241.6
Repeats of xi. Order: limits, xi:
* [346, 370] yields -42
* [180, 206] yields -8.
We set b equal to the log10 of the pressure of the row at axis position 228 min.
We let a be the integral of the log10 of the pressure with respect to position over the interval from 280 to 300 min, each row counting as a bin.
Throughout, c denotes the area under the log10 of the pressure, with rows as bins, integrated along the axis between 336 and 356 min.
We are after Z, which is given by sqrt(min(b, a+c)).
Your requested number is 1.58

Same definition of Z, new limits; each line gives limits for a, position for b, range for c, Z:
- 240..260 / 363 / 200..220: 1.53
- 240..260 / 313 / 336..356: 1.55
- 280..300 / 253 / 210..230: 1.55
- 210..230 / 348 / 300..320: 1.48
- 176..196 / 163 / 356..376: 1.54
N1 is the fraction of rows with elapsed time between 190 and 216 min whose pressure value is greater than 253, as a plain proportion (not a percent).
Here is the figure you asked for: 0.2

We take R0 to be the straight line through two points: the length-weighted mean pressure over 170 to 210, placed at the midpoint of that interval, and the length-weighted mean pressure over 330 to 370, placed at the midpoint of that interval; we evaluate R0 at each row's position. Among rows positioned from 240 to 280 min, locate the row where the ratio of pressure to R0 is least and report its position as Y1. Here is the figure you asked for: 253 min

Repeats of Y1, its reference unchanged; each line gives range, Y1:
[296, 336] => 333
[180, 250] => 183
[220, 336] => 333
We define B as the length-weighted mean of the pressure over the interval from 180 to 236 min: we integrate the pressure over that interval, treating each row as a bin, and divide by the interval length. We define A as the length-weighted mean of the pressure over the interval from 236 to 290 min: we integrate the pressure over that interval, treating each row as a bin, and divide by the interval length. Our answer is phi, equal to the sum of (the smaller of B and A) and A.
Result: 508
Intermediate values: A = 254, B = 265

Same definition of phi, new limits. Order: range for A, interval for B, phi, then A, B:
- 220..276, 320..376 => 475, 266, 209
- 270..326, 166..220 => 502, 253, 248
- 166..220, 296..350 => 474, 248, 226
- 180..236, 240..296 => 518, 265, 253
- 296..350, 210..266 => 452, 226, 270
